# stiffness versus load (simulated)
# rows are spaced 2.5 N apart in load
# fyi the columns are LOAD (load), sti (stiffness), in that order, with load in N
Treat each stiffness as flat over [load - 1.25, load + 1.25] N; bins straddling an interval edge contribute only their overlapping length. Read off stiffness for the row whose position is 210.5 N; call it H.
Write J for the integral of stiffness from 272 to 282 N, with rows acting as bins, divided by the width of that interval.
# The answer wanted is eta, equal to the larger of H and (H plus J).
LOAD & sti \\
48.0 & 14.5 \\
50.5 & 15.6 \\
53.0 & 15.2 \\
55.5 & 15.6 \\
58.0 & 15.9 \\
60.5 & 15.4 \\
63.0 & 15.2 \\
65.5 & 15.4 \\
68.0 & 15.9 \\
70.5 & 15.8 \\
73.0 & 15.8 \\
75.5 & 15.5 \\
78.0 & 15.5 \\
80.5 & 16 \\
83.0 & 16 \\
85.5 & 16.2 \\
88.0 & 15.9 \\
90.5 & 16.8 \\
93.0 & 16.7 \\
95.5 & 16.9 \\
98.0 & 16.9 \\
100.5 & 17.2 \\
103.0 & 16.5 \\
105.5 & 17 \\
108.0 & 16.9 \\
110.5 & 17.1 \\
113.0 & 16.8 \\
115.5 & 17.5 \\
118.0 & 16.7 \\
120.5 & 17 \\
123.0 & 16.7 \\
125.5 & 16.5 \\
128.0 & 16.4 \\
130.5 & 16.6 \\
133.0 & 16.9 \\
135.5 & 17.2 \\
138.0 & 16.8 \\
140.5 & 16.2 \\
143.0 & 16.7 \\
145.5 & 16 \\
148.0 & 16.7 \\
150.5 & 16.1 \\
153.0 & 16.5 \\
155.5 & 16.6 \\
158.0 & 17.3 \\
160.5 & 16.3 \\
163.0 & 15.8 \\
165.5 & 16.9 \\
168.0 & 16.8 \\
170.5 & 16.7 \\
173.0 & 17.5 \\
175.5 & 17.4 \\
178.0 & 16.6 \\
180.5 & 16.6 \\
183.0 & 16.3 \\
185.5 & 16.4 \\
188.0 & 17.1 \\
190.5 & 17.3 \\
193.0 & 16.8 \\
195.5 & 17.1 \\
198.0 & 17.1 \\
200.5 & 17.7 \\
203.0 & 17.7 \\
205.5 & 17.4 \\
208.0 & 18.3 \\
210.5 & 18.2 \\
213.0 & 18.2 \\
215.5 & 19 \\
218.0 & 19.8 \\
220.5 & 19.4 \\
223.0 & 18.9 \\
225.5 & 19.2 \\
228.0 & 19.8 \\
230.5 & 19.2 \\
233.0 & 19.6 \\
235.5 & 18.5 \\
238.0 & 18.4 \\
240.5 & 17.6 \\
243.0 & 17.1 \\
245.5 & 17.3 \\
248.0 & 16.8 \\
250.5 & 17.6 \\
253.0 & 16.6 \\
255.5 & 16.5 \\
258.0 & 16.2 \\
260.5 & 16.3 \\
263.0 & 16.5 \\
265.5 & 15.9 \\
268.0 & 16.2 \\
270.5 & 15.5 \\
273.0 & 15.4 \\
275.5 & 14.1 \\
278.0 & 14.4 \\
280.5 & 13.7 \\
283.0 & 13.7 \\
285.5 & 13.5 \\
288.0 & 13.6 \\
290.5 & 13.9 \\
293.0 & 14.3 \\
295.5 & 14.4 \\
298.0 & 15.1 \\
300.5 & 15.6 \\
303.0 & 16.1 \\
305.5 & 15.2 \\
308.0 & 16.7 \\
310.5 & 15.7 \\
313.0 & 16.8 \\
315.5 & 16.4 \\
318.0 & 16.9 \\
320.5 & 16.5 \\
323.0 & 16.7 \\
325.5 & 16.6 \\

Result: 32.56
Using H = 18.2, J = 14.4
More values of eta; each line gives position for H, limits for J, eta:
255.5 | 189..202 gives 33.71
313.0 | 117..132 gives 33.45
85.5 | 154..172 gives 32.84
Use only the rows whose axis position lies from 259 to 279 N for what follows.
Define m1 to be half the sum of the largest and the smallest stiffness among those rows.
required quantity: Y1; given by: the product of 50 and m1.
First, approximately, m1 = 15.3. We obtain 765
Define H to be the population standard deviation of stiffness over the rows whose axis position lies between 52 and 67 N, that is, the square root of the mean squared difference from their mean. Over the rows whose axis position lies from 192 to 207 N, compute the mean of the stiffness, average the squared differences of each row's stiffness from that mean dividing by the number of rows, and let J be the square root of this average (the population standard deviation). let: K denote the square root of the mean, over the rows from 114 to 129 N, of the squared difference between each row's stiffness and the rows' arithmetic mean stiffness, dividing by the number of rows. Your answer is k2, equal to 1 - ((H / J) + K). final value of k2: -0.1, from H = 0.24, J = 0.33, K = 0.4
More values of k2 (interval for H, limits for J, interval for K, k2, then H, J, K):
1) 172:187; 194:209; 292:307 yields -0.8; 0.47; 0.42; 0.6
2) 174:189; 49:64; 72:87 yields -0.8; 0.39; 0.25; 0.3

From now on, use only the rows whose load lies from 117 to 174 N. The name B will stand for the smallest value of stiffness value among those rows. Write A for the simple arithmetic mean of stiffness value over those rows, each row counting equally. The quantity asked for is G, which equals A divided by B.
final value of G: 1.05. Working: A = 16.6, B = 15.8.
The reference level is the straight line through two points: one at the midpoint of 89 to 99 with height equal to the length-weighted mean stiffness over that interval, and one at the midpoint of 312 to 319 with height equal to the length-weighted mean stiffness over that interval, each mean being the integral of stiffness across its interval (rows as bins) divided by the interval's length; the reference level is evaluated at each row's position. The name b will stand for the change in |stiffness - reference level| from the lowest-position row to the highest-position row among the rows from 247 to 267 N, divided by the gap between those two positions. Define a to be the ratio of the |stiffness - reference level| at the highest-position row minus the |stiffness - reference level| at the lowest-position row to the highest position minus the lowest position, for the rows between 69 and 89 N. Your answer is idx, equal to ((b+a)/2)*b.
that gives 0.0008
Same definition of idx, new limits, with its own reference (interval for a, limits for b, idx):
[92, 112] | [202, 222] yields 0.0053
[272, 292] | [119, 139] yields -0.0004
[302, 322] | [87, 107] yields 0.0013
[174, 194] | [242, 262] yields 0.0000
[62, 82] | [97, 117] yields -0.0002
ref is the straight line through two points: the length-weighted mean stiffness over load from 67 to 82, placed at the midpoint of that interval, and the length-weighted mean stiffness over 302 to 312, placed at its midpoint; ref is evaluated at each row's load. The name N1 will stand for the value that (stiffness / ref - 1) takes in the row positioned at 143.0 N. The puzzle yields 0.06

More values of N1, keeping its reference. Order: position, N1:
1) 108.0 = 0.07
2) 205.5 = 0.10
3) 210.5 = 0.15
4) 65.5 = -0.02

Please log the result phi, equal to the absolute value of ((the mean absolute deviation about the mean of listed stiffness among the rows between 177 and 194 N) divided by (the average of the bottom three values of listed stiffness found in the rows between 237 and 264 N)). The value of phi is 0.018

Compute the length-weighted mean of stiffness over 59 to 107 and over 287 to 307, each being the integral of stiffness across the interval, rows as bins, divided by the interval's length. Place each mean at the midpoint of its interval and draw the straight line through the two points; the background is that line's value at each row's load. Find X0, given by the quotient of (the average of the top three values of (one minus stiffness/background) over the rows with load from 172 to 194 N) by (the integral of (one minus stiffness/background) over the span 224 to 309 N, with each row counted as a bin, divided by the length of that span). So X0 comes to 0.7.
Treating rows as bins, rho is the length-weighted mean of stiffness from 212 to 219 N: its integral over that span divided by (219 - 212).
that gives 19.0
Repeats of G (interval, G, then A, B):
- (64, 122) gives 1.07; 16.4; 15.4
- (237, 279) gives 1.16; 16.4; 14.1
